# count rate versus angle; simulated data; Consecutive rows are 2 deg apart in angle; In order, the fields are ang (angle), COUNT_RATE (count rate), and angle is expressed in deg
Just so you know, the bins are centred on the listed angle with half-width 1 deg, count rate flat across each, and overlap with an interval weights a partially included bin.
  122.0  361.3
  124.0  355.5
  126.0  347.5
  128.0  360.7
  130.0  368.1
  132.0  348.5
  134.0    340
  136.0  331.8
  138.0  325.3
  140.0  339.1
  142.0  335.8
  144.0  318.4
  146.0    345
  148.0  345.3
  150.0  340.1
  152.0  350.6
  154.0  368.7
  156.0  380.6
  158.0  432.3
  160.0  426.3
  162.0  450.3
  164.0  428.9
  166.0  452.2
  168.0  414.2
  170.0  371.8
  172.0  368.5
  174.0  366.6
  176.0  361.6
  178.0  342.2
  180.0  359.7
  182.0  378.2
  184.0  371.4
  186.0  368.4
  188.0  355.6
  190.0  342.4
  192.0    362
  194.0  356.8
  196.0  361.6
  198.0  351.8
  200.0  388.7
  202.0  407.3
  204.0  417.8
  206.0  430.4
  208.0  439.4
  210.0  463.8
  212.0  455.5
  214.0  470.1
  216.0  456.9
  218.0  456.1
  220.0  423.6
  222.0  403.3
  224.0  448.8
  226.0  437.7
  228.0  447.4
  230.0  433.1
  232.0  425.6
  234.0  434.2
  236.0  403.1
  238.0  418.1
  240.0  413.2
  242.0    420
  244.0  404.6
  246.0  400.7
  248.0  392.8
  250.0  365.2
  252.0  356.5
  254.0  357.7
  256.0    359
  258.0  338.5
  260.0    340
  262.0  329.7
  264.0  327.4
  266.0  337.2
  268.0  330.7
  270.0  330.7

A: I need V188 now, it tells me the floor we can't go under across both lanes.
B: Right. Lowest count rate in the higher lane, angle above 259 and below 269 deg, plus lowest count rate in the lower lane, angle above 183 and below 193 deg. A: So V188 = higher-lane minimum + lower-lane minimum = 670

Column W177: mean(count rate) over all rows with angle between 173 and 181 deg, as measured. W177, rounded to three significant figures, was 358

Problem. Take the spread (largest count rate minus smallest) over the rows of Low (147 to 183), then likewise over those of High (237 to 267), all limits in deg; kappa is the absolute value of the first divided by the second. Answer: 1.2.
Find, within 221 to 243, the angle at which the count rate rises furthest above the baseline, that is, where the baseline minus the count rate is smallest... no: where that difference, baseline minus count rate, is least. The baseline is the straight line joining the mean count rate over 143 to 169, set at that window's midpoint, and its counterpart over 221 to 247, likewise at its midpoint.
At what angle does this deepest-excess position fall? 224.0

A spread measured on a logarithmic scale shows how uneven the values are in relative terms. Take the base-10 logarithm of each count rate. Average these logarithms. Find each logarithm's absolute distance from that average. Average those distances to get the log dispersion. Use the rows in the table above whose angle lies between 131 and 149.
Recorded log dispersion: 0.010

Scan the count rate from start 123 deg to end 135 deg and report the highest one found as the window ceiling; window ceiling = 368.1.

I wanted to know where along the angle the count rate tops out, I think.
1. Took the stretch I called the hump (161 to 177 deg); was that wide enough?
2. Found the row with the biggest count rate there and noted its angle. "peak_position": 166.0 deg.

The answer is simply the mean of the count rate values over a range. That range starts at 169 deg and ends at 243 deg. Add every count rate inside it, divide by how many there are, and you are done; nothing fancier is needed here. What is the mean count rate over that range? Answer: 403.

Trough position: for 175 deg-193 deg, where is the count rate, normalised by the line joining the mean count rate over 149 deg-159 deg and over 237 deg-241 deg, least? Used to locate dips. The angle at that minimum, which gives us 190.0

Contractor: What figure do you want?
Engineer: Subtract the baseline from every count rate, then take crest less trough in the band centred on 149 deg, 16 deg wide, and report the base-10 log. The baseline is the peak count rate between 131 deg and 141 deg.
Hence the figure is 1.79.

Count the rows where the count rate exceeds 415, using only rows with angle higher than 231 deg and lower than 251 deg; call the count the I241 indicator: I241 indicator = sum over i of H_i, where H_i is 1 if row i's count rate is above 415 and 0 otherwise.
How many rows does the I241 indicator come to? 4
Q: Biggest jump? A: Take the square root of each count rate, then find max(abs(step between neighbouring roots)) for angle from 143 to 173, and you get 1.3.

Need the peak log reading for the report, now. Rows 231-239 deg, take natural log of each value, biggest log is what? 6.07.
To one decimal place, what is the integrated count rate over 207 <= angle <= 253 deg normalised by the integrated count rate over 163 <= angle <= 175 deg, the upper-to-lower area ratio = 4.1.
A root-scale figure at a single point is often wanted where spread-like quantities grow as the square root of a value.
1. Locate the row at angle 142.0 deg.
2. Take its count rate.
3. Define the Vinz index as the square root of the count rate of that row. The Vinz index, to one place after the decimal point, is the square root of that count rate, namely 18.3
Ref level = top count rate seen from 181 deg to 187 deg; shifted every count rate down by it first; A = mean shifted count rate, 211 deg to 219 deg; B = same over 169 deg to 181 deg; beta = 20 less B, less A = -45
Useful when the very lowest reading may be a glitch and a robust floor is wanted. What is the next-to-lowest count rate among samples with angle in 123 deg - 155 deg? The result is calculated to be 325.3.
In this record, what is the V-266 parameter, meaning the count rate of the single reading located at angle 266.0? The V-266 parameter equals 337.2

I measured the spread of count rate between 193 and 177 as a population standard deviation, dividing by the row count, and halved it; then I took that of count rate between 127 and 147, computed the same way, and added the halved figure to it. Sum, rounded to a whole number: 20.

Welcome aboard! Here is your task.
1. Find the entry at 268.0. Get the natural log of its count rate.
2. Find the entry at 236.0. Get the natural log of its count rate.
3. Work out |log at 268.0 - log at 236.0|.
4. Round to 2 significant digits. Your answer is 0.20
